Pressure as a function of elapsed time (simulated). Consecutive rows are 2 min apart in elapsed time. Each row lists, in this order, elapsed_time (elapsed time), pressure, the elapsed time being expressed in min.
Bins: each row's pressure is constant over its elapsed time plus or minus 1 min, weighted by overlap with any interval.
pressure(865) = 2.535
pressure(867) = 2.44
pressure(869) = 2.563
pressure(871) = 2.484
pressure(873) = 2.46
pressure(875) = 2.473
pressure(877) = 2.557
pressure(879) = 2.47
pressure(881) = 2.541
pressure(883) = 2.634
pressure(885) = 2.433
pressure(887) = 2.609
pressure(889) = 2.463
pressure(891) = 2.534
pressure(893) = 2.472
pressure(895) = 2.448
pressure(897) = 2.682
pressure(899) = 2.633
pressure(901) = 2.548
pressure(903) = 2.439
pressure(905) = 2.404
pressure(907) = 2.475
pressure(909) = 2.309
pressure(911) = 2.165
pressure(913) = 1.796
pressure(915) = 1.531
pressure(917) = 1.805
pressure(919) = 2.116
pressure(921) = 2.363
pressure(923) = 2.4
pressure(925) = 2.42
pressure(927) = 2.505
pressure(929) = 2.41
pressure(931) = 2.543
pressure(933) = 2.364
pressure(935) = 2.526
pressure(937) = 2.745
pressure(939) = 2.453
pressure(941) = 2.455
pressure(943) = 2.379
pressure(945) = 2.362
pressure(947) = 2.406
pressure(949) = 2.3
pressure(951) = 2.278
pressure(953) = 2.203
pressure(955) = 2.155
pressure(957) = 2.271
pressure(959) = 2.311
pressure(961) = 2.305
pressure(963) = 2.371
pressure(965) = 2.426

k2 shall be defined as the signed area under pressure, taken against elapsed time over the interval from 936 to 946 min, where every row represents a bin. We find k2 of 24.8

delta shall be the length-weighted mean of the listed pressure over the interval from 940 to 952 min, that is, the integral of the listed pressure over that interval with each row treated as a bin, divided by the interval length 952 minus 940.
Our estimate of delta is 2.36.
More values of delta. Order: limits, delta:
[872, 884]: 2.52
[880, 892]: 2.54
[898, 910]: 2.47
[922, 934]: 2.44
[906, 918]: 2.01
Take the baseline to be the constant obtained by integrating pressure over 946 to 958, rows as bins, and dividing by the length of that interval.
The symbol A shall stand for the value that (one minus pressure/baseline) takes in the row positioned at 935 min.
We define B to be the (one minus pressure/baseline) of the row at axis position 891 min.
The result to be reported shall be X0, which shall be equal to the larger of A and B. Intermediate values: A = -0.113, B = -0.12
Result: -0.11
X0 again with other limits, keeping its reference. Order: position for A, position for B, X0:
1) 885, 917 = 0.20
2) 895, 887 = -0.08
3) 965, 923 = -0.06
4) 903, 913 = 0.21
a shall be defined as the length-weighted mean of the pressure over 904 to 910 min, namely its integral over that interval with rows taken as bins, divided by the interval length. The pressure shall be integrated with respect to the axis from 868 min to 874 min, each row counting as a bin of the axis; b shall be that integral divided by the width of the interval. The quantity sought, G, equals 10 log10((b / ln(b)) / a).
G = 0.56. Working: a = 2.4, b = 2.50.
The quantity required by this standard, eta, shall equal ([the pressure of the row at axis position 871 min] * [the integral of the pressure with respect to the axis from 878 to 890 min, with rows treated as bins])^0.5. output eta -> 9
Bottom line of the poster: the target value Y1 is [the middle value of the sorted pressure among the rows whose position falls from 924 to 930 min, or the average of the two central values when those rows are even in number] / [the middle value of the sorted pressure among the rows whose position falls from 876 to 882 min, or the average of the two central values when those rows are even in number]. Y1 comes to 0.95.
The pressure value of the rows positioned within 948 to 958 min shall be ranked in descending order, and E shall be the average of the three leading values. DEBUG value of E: 2.28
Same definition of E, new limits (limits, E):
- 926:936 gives 2.52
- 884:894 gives 2.54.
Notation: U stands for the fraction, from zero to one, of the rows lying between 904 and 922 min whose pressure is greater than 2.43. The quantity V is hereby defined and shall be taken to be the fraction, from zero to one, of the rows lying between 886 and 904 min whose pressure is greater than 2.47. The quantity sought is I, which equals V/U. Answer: 6.0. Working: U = 0.11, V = 0.7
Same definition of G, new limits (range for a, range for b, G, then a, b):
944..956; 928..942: 0.77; 2.3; 2.50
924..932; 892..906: 0.43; 2.5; 2.52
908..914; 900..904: 1.16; 2.1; 2.49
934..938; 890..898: 0.15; 2.6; 2.53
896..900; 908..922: 0.35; 2.7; 2.01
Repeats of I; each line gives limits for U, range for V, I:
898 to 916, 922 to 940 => 1.0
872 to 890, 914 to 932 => 0.2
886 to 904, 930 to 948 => 0.3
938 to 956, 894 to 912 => 2.0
